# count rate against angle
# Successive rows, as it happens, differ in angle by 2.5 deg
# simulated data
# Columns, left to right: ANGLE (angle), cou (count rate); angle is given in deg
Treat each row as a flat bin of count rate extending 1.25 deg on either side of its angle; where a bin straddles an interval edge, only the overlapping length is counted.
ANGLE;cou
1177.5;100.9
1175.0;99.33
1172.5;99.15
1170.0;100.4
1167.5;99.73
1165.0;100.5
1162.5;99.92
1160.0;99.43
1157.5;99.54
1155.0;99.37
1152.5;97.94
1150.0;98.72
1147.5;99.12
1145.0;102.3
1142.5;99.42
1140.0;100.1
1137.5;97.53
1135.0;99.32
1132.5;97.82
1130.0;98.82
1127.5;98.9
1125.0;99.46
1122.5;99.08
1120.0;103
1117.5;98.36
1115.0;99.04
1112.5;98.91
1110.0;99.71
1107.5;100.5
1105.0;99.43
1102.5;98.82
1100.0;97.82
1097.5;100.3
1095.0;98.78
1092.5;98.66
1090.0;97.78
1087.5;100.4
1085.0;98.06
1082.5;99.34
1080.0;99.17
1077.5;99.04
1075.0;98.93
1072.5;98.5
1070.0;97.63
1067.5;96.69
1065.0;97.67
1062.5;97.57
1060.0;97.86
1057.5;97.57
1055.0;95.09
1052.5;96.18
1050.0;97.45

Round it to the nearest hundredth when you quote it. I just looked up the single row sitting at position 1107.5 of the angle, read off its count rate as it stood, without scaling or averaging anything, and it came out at 100.50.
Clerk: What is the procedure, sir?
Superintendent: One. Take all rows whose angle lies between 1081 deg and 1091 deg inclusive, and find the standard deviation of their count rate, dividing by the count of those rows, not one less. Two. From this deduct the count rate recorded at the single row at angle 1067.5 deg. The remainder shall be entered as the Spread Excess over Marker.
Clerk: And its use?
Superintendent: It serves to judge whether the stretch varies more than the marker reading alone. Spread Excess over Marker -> -95.6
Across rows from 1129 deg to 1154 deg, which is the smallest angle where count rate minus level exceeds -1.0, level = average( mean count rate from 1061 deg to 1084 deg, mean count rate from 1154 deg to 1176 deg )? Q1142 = 1130.0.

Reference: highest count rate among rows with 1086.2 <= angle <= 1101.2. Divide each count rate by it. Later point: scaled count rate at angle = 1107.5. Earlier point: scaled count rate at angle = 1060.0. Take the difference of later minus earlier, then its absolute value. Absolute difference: 0.026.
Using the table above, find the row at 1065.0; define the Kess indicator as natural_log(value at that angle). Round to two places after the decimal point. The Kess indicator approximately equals 4.58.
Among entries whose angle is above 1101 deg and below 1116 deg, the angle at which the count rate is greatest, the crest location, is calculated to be 1107.5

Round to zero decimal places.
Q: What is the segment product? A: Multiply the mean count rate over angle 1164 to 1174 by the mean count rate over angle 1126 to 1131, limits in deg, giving 9881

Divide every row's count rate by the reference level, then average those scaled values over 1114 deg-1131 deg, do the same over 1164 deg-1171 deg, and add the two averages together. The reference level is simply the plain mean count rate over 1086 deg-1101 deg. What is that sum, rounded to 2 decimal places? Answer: 2.02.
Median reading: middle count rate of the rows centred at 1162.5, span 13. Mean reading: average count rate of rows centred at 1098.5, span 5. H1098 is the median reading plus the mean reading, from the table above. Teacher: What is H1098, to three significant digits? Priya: 199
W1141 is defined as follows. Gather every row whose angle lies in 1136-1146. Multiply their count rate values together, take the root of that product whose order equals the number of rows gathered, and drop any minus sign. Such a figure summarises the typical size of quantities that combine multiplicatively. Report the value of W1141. 99.8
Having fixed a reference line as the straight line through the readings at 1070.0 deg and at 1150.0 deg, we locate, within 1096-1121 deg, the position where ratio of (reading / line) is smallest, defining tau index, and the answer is 1100.0 deg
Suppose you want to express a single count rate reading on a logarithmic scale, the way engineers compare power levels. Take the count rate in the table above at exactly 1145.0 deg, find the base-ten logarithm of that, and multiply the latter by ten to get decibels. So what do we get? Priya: 20.1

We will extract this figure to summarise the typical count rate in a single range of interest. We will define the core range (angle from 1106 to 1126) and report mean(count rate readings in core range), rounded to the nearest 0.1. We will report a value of 99.8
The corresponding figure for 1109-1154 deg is 99.3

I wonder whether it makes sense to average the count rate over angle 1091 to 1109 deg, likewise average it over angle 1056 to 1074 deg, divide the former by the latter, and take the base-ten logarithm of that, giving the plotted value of 0.0068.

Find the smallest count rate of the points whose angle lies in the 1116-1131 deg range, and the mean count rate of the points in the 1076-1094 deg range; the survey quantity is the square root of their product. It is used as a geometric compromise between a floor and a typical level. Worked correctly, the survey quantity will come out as 98.6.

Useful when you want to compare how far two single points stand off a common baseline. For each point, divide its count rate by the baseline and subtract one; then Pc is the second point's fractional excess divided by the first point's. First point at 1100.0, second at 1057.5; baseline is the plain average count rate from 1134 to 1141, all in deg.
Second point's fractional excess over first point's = 1.2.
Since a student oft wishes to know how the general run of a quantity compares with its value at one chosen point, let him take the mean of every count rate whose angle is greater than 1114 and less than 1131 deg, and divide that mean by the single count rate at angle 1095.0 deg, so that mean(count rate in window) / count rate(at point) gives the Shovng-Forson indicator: 1.008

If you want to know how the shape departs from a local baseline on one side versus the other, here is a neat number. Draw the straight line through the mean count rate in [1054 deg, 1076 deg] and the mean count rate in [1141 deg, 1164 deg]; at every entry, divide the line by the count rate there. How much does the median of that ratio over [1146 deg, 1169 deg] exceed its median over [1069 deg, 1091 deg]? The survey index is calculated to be 0.014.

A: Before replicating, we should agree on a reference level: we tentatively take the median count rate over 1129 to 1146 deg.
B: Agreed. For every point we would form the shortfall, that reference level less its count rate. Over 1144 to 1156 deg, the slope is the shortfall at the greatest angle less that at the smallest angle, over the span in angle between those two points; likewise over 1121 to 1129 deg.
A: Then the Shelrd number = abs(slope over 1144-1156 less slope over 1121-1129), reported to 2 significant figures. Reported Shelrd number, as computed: 0.26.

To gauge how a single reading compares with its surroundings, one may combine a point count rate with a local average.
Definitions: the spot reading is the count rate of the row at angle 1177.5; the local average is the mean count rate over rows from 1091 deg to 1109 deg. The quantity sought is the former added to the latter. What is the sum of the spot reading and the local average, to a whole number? 200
